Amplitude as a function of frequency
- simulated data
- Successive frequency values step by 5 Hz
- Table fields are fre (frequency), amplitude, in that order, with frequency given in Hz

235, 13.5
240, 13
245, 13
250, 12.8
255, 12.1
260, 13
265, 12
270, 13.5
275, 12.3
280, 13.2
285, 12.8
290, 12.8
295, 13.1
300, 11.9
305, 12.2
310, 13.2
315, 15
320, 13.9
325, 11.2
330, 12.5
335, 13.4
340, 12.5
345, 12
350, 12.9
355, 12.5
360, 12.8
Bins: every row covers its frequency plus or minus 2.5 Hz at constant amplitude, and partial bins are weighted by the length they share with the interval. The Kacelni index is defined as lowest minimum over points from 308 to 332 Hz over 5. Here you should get 2.24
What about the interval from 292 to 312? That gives 2.38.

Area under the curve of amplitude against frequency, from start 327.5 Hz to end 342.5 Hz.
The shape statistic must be 192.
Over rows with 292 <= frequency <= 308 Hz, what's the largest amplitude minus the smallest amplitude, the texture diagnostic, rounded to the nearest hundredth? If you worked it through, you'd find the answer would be 1.20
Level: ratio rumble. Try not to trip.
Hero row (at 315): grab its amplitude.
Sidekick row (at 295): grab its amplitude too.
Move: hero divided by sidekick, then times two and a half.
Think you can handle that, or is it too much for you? 2.86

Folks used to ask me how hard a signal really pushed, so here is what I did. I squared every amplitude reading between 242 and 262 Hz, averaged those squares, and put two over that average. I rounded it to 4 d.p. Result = 0.0123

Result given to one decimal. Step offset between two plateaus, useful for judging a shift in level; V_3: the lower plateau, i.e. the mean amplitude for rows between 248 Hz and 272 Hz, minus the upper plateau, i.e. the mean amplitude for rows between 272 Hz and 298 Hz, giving -0.2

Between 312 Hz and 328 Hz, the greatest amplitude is 15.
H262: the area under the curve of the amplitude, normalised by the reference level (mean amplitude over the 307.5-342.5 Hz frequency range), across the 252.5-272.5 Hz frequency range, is 19.3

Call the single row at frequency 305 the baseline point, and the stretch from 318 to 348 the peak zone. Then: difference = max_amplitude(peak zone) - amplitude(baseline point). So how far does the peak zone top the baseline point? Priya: 1.7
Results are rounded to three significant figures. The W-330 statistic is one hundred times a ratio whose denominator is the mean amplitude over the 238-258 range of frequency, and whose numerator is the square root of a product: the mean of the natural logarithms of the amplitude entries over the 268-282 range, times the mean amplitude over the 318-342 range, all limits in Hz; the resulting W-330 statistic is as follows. 44.8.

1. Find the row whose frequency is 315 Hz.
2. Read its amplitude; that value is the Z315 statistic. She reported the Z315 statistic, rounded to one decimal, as 15.0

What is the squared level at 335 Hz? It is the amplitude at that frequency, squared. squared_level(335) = 180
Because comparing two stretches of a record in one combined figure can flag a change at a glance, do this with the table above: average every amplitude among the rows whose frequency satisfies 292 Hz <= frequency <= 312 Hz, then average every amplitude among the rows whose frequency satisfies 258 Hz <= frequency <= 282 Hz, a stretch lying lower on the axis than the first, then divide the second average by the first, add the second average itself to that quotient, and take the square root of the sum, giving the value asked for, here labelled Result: 3.72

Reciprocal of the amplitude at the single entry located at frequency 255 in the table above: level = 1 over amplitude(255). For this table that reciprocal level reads 0.0826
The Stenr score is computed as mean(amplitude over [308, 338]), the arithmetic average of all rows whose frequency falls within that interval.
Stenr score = 13.2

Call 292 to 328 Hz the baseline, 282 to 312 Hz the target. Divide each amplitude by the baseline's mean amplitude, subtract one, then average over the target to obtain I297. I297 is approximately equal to -0.020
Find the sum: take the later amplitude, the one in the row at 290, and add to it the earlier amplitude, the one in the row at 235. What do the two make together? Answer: 26.3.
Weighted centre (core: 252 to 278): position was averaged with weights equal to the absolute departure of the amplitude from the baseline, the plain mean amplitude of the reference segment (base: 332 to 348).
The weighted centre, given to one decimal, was 265.2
